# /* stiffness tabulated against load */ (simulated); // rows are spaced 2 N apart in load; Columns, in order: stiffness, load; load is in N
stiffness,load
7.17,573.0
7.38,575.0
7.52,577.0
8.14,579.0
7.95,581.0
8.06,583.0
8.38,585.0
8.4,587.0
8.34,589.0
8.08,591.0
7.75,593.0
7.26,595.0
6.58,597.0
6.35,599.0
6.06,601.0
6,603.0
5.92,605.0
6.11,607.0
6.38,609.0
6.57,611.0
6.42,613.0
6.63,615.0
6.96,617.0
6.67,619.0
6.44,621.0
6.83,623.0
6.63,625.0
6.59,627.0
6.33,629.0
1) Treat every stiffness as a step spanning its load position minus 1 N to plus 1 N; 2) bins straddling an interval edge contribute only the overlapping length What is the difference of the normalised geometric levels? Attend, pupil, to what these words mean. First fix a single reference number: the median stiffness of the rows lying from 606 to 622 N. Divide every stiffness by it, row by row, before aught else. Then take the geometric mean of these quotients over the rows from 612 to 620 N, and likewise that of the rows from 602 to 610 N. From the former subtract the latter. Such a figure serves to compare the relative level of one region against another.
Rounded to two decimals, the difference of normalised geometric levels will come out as 0.09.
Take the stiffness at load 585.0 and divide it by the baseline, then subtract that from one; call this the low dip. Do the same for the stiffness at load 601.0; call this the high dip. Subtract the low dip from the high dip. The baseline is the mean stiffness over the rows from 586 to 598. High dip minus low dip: 0.30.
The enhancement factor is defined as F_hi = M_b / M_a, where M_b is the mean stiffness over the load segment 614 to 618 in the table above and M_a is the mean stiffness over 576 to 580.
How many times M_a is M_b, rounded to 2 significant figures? 0.87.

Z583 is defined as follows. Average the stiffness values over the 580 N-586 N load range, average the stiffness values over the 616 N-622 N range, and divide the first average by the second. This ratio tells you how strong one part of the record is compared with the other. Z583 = 1.22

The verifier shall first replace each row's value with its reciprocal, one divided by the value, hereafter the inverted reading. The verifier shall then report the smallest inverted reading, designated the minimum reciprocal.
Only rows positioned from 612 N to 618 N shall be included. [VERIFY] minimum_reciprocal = 0.14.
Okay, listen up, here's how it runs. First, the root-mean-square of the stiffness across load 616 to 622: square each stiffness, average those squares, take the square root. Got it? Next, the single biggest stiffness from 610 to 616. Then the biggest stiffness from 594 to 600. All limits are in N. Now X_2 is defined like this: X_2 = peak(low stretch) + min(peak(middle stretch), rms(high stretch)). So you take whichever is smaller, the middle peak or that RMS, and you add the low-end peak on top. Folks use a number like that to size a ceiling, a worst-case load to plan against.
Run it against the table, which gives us 13.9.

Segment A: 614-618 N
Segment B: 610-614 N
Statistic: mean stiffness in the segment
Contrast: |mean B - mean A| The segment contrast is 0.30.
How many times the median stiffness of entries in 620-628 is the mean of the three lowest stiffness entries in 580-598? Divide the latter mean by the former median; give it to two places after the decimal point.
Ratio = 1.09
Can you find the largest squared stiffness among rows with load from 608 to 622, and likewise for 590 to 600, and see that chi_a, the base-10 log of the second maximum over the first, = 0.130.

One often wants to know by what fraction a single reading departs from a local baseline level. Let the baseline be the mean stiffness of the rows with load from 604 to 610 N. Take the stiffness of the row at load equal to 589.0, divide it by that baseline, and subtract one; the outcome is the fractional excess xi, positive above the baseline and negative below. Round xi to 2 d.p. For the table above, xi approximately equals 0.36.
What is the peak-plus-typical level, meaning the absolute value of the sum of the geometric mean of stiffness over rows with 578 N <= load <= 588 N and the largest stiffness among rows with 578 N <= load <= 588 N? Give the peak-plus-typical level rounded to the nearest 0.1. 16.6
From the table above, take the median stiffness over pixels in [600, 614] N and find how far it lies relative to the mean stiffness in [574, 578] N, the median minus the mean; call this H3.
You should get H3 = -1.3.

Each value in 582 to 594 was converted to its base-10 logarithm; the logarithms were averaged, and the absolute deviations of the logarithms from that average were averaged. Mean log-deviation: 0.011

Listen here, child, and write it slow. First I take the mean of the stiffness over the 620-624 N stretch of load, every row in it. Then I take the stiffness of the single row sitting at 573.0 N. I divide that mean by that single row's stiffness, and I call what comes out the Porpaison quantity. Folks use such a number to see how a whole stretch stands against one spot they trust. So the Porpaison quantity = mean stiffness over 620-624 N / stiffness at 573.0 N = 0.93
